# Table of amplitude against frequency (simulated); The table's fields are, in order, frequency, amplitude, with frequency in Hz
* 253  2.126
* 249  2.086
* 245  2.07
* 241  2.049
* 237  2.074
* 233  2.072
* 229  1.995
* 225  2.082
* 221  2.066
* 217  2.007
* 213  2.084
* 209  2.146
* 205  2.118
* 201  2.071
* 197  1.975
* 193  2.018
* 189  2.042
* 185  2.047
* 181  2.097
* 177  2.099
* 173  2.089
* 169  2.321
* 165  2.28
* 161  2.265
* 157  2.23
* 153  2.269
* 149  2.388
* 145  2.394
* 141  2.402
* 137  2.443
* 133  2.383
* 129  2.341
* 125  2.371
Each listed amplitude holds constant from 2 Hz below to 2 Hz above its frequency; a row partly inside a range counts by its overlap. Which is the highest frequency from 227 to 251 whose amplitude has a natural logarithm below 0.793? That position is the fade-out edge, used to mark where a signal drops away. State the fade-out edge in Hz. 249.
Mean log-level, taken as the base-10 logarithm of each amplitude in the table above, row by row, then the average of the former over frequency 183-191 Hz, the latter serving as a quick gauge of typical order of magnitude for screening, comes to 0.311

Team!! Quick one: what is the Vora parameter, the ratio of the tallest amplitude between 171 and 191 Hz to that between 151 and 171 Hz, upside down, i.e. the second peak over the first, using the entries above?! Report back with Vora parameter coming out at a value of 1.11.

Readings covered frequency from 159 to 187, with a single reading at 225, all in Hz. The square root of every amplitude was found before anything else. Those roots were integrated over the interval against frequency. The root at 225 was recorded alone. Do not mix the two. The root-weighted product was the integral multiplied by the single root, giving 60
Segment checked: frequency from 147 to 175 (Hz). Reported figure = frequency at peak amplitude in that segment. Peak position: 149 Hz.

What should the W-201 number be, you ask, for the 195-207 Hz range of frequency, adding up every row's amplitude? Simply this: 6.16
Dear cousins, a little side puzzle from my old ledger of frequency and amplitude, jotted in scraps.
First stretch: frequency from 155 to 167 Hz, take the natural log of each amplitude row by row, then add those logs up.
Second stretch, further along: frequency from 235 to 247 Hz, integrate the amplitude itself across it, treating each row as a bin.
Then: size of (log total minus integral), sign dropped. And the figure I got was 22.3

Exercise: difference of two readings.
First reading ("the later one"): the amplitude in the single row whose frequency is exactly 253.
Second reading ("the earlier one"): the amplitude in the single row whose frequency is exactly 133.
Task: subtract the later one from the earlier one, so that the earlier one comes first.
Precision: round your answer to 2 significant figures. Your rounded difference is 0.26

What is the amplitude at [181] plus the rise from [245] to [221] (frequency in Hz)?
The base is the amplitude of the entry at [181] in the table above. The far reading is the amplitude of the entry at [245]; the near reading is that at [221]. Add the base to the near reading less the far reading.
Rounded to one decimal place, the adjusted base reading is 2.1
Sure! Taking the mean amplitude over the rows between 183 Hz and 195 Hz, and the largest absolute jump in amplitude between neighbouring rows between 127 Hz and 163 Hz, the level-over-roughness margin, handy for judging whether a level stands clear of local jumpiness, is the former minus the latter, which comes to 1.92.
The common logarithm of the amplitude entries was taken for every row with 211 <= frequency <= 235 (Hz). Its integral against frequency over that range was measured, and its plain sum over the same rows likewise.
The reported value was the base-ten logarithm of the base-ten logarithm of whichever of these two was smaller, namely -0.565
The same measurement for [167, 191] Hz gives -0.537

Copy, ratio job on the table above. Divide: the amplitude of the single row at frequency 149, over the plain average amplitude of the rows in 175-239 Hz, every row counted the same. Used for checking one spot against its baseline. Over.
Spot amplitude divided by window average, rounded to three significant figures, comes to 1.16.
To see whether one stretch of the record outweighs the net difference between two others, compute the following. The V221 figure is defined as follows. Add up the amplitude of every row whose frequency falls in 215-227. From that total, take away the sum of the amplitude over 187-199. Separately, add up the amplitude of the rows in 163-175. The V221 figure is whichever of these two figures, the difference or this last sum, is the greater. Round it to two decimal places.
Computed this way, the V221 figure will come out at 6.69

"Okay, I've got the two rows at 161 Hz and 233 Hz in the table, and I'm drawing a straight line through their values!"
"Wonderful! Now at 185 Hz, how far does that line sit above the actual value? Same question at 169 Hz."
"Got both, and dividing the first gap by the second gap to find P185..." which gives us -2.0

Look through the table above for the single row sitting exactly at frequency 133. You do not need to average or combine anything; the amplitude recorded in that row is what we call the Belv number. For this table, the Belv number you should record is 2.383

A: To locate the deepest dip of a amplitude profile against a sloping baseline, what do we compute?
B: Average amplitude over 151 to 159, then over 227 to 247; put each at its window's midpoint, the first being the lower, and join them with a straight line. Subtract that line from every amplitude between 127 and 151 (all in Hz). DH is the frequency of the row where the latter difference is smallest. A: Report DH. 129 Hz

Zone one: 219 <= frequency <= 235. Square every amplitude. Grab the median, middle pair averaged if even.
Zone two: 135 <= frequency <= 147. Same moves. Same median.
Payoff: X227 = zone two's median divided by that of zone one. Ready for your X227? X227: 1.35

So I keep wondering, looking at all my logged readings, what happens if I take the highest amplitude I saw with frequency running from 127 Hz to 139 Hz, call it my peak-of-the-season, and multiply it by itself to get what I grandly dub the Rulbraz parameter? 6.0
